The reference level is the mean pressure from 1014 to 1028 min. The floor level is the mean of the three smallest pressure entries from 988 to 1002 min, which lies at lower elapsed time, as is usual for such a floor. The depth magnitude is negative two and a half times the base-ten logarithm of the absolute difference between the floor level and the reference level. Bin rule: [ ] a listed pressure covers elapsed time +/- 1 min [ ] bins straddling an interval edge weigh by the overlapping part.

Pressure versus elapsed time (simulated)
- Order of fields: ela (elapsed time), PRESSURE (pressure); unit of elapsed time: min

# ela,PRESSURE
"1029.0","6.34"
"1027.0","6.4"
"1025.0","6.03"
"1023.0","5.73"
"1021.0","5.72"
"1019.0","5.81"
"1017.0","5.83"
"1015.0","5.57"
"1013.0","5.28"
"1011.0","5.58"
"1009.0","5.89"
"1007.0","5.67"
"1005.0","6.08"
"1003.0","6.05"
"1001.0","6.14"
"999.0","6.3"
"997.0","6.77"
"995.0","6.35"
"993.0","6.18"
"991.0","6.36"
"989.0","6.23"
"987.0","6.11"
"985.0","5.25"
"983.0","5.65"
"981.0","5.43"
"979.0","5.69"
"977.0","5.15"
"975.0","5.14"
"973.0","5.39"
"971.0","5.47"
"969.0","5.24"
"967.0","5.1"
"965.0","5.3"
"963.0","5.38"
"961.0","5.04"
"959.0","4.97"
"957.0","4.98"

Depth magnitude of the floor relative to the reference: 1.3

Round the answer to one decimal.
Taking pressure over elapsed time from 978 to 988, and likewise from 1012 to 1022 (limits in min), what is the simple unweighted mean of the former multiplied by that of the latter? 31.7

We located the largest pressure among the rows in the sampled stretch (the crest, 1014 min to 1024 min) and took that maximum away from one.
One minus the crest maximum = -4.83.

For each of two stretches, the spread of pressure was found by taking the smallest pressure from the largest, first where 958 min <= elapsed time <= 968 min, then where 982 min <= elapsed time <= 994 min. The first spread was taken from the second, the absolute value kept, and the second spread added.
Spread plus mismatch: 1.8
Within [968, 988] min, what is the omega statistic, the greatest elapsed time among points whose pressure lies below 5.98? 985.0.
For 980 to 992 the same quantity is 985.0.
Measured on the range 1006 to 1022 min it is 1021.0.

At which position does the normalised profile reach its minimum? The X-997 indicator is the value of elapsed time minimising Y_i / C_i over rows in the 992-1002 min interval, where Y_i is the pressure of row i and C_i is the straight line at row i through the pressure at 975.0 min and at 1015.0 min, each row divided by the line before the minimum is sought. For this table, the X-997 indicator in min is 1001.0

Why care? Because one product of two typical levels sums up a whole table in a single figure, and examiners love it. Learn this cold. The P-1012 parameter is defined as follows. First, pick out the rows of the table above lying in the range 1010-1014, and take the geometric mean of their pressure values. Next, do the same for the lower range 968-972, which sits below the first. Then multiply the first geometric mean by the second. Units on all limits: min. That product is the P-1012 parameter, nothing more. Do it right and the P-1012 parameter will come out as 29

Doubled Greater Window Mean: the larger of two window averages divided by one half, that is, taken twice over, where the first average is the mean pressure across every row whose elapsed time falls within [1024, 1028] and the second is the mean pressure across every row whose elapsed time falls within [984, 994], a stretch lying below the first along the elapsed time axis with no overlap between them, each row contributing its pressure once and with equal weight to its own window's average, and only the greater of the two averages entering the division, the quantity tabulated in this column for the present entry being 12.4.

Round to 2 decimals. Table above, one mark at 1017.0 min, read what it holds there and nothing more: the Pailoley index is 5.83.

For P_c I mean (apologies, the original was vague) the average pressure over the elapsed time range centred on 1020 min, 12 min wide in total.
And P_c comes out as 5.8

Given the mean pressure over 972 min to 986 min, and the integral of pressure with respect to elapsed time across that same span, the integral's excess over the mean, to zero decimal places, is 70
